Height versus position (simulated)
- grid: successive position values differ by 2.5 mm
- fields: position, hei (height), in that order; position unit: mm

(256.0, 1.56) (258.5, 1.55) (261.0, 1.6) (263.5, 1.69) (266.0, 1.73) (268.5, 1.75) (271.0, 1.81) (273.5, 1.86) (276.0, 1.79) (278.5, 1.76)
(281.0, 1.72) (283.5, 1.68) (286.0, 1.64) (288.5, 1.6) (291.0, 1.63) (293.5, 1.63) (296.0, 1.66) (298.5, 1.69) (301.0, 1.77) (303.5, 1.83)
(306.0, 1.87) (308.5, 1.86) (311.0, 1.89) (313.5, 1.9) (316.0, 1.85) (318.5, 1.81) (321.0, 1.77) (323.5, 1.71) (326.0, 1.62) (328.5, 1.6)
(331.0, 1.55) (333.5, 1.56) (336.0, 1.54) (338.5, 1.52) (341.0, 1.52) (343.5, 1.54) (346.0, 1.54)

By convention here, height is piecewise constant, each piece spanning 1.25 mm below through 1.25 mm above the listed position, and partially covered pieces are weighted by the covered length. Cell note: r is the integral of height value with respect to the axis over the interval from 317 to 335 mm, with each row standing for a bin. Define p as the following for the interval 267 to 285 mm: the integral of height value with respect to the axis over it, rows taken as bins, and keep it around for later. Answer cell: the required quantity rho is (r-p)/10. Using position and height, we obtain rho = -0.19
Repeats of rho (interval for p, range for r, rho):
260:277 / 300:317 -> 0.18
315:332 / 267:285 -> 0.28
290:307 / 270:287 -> 0.05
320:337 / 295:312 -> 0.30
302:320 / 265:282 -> -0.32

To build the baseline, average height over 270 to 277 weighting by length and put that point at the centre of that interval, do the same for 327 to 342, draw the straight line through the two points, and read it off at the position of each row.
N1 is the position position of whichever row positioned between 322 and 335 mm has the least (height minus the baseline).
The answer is 331.0 mm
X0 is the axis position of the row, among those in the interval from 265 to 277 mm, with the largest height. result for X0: 273.5 mm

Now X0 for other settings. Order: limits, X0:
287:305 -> 303.5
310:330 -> 313.5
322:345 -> 323.5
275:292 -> 276.0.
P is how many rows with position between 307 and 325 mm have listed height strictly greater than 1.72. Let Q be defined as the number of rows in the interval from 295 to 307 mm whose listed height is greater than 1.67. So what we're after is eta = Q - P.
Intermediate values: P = 6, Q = 4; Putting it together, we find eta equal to -2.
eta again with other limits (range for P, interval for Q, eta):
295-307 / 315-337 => 1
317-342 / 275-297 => 2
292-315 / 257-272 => -2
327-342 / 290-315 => 7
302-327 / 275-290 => -4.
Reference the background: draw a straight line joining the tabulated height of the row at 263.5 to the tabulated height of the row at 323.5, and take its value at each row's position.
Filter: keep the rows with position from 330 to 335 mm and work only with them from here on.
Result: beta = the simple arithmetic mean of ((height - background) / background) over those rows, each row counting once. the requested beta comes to -0.09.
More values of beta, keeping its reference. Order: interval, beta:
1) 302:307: 0.09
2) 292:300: -0.02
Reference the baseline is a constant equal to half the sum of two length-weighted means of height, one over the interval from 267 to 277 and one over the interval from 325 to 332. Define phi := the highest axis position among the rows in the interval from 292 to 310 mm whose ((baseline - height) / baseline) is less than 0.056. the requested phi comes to 308.5 mm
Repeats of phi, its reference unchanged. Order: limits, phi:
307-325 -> 323.5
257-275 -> 273.5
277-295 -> 293.5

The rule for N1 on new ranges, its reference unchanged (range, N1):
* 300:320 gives 301.0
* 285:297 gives 288.5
